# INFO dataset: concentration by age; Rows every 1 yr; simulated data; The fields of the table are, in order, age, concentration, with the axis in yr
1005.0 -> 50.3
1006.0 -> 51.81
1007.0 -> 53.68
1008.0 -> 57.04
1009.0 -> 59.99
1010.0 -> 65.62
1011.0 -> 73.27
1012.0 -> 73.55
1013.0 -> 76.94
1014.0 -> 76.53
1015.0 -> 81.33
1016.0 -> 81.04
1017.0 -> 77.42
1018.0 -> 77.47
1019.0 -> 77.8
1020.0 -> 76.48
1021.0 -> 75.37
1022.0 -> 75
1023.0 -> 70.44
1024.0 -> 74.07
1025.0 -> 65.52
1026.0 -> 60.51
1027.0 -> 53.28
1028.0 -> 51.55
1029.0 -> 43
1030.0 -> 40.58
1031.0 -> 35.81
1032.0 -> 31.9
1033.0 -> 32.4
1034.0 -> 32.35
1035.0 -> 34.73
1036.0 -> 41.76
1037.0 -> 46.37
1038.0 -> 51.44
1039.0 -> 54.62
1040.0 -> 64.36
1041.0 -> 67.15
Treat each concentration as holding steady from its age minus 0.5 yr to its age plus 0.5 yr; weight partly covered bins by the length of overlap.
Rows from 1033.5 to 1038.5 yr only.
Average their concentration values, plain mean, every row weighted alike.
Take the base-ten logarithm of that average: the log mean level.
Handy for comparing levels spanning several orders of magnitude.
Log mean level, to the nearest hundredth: 1.62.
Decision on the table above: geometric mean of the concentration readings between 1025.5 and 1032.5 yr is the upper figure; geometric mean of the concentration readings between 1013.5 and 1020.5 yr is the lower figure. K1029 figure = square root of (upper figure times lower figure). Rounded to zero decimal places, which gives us 59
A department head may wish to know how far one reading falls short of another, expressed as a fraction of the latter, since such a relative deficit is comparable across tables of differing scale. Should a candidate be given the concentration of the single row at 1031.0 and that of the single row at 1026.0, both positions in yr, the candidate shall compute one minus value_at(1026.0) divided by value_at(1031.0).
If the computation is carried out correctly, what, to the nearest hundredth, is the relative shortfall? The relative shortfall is -0.69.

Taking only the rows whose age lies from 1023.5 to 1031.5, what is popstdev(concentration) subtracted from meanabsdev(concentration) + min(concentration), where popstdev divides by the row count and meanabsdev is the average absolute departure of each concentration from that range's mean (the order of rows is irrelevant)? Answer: 34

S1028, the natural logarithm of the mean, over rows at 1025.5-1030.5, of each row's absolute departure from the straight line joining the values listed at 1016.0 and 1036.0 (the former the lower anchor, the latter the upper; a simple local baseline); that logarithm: 2.0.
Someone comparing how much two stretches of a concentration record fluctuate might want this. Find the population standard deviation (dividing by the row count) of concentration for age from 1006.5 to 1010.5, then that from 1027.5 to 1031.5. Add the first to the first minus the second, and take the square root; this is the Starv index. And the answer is 1.7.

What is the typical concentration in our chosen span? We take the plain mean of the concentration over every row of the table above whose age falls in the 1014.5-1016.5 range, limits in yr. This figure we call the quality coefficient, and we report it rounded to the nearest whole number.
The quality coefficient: 81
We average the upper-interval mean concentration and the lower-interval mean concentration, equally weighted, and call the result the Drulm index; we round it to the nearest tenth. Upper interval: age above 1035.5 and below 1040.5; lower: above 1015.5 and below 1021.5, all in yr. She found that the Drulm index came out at 64.7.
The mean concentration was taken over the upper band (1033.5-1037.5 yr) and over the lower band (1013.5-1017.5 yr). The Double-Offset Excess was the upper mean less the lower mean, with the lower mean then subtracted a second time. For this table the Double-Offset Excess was -119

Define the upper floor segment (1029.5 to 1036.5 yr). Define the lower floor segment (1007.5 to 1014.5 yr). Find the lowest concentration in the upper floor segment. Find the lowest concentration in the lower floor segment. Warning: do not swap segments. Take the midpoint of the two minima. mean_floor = 44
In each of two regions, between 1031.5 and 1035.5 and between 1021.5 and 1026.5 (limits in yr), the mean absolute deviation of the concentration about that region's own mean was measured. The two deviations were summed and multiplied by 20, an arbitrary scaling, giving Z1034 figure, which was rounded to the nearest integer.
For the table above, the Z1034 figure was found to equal 116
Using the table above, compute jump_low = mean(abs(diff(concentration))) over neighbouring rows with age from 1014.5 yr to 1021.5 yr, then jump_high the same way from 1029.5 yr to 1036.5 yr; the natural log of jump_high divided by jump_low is 1.0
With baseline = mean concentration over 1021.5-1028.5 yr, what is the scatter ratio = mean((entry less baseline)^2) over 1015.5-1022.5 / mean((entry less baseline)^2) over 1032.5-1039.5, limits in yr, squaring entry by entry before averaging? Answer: 0.30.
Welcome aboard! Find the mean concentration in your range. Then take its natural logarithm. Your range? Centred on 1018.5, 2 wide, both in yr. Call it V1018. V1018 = 4.4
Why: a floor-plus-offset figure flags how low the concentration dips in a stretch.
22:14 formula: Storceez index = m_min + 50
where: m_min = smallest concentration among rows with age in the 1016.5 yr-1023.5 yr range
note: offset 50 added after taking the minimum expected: 120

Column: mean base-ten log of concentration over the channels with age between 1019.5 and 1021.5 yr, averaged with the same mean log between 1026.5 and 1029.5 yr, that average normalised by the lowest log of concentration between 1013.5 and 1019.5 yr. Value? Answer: 0.95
